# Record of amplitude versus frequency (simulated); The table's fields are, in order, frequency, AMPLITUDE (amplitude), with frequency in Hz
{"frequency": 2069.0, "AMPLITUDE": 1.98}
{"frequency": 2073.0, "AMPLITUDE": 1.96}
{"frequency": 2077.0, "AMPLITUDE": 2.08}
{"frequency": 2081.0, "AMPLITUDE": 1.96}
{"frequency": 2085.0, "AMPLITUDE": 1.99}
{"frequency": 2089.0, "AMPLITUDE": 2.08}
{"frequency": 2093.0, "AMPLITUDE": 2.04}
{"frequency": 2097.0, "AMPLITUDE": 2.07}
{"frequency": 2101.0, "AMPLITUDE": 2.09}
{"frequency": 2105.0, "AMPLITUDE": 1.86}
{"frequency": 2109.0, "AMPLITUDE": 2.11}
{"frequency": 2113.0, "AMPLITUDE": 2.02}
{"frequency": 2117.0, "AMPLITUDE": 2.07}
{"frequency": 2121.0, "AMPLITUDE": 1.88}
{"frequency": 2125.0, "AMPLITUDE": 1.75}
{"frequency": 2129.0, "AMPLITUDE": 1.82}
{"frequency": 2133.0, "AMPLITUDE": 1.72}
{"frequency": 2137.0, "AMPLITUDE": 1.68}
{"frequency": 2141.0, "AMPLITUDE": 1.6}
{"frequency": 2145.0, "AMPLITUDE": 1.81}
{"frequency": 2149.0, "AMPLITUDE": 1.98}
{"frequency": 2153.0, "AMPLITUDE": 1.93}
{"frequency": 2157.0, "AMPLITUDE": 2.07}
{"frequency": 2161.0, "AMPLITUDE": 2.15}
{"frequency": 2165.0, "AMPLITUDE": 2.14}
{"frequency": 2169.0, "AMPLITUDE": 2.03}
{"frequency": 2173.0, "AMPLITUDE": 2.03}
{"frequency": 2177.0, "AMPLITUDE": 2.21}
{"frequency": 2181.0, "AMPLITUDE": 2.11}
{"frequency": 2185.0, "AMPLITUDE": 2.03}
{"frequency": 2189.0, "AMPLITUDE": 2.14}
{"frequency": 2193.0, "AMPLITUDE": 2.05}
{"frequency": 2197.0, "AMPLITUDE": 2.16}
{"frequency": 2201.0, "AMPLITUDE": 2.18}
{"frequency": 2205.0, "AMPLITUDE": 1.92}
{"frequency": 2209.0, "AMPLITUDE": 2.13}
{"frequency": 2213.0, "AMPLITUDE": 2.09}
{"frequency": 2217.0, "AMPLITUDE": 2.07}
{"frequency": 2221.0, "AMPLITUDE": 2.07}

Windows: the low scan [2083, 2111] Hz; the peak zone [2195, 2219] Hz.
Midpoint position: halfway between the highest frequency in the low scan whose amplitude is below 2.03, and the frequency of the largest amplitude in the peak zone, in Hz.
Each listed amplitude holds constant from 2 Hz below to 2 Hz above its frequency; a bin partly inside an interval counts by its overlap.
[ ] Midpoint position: 2153 Hz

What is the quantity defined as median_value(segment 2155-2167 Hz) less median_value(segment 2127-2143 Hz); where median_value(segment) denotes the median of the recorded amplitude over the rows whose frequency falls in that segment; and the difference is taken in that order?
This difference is 0.44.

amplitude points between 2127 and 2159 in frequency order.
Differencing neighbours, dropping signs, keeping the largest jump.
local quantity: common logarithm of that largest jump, -0.68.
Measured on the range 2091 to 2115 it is -0.60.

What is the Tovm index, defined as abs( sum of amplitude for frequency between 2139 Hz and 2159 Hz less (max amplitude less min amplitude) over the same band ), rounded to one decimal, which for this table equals 8.9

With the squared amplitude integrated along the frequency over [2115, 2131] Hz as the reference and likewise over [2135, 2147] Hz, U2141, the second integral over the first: 0.61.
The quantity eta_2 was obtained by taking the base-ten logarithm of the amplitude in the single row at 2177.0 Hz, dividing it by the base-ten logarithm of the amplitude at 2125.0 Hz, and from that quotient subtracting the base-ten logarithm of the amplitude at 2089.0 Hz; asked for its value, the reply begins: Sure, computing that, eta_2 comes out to 1.10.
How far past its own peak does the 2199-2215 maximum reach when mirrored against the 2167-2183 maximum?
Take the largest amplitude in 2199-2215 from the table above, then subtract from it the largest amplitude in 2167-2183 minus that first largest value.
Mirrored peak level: 2.15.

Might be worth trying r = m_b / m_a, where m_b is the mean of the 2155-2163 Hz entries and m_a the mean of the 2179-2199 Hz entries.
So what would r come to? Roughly 1.01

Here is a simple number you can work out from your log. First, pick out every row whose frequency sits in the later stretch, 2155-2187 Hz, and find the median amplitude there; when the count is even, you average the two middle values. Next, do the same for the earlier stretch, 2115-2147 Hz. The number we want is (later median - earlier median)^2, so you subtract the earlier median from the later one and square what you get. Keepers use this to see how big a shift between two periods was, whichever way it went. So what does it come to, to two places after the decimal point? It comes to 0.10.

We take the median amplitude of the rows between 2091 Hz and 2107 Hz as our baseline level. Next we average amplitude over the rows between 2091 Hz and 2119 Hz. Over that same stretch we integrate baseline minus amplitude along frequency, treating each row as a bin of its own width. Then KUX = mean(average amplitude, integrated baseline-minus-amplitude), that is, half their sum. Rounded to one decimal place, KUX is 1.3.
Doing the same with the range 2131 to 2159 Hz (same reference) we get 4.1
